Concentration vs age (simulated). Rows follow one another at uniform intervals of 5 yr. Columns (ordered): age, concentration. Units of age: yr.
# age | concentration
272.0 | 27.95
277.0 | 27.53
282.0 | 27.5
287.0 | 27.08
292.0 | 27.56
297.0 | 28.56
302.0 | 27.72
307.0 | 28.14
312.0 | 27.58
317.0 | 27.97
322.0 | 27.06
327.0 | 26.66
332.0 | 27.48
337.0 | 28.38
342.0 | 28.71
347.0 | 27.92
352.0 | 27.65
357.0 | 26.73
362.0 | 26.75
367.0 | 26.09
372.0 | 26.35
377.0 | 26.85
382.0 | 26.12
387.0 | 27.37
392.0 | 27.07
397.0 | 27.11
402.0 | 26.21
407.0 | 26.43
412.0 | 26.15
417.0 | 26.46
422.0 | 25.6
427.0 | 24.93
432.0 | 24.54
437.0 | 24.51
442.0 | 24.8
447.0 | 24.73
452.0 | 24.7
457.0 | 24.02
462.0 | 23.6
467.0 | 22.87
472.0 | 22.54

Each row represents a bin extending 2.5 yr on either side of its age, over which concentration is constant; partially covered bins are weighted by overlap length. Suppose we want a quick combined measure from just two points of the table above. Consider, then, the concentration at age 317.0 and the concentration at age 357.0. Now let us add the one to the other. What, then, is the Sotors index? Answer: 54.7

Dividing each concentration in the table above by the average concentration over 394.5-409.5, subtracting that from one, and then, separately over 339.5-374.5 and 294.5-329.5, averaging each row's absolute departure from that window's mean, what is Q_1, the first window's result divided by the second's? 1.6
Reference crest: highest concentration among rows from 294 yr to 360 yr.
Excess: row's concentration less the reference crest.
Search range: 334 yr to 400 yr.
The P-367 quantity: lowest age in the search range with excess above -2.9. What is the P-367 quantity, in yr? 337.0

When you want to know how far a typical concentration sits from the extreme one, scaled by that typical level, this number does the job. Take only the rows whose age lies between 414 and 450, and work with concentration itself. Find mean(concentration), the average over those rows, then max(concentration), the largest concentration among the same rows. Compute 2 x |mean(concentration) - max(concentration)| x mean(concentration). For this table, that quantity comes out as 69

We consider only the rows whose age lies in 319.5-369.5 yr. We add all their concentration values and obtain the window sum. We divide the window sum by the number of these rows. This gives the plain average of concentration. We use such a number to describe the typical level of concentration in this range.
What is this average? 27.3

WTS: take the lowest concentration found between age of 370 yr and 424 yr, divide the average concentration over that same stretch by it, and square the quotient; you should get 1.07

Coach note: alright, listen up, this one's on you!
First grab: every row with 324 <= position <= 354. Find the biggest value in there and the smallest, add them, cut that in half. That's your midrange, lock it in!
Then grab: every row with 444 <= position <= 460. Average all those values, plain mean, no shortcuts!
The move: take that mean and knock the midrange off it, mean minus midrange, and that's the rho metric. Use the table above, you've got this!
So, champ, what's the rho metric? -3.2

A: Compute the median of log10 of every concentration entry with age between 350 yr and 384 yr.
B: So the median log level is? 1.43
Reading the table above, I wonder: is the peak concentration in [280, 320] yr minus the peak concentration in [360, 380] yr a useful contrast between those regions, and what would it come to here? 1.7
